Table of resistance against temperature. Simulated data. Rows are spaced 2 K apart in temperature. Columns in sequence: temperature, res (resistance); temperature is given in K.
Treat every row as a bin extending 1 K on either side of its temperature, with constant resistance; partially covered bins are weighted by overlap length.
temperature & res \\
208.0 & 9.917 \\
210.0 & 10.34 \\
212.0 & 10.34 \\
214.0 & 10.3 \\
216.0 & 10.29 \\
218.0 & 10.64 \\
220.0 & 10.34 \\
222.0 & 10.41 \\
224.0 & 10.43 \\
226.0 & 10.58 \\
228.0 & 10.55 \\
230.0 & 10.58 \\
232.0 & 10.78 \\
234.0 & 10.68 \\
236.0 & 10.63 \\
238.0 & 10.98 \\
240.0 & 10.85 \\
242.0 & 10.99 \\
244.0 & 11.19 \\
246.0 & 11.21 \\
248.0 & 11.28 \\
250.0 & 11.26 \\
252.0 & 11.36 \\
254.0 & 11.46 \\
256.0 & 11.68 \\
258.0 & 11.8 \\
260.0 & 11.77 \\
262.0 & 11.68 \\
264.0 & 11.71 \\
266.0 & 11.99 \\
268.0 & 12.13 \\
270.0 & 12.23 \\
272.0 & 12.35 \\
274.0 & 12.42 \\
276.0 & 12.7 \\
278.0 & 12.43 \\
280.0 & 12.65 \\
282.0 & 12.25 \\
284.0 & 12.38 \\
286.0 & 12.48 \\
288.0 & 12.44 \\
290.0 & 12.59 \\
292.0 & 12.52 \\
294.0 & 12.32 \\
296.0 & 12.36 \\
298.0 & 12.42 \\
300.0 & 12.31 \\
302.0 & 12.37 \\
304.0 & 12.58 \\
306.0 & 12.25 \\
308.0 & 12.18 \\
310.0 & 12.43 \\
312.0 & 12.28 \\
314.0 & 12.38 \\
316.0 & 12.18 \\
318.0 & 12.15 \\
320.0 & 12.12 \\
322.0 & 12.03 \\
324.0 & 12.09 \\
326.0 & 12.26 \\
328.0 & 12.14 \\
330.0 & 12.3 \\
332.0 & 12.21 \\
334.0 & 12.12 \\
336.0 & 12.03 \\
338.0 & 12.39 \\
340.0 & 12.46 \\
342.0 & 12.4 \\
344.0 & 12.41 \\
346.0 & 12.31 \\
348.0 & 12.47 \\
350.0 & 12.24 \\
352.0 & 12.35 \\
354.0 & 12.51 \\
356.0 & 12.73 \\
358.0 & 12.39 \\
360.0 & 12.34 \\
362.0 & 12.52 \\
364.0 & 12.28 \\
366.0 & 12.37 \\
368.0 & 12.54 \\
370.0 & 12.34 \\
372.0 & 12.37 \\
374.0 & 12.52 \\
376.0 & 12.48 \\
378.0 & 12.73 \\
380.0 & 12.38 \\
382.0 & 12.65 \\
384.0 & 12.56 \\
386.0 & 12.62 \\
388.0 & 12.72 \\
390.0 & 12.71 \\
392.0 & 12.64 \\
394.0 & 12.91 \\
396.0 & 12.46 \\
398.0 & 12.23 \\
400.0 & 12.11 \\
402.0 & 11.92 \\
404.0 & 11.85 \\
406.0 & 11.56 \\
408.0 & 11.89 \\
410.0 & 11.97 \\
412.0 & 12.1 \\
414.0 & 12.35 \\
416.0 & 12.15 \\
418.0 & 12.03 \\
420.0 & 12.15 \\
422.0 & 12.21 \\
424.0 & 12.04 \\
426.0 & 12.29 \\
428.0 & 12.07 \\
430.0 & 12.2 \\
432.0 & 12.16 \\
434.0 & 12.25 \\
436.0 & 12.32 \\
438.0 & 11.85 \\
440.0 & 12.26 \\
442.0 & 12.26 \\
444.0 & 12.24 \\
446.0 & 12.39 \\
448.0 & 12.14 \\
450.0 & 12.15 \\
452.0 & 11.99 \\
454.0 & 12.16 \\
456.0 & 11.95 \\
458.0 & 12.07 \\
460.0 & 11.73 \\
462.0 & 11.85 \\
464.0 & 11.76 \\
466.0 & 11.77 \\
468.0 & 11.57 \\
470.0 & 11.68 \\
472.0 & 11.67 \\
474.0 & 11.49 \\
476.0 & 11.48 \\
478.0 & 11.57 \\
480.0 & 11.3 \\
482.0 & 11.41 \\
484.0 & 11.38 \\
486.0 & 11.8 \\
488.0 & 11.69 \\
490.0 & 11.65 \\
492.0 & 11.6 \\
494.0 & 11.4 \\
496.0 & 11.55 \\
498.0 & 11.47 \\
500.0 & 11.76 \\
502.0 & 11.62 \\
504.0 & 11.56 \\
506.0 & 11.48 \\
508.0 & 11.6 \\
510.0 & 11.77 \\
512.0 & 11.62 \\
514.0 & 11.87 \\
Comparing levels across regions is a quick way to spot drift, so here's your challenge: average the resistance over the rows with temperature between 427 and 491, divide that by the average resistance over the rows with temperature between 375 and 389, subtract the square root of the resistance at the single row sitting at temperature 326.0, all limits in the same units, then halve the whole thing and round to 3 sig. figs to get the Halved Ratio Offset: -1.28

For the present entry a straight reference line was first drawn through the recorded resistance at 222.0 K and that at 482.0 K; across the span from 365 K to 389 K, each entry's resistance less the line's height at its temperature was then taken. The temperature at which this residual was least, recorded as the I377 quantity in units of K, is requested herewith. 370.0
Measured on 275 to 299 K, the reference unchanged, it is 282.0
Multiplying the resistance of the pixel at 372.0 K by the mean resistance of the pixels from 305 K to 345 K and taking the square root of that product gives 12.3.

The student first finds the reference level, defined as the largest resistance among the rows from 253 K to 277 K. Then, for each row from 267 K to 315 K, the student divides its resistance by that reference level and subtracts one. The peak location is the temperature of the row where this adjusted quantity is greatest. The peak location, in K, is 276.0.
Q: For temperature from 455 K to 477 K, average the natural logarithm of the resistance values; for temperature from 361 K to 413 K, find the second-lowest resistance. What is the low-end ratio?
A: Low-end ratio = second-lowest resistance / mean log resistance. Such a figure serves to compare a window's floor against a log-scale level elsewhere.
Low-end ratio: 4.81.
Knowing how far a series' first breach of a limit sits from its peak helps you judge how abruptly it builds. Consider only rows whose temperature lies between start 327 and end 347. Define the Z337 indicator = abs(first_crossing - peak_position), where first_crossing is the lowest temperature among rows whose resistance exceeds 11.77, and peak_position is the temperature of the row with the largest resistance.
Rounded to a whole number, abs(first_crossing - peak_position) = 12 K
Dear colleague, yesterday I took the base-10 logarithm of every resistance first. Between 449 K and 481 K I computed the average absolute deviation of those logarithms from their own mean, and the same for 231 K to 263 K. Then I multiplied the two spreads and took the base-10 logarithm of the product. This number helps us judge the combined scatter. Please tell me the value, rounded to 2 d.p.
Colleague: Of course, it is -4.05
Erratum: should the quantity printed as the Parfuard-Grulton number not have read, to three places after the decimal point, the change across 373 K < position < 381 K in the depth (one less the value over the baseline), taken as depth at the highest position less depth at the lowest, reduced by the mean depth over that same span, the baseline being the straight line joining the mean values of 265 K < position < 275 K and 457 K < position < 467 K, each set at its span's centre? 0.054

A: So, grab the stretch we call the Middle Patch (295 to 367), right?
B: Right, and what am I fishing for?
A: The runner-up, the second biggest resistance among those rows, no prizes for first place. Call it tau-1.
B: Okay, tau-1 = 12.58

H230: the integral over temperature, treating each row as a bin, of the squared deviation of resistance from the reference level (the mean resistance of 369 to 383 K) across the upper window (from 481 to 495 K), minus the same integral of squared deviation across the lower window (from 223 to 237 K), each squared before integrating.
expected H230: -38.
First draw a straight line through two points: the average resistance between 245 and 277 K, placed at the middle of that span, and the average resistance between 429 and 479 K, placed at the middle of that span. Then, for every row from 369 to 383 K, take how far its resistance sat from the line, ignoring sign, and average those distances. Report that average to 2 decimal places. 0.60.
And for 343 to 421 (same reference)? 0.47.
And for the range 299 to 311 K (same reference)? 0.51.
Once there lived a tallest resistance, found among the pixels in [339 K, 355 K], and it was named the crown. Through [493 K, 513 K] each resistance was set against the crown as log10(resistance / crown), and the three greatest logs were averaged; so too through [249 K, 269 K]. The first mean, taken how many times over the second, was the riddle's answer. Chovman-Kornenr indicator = 1.5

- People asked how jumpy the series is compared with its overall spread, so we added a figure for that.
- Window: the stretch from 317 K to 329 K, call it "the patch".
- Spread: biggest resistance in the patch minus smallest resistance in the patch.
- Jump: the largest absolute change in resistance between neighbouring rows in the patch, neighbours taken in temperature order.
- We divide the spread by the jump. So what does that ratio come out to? 1.35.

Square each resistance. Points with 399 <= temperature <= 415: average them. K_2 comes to 143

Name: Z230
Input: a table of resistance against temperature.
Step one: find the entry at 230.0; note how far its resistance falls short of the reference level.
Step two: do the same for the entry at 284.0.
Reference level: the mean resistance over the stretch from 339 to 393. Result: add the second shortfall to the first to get 2.01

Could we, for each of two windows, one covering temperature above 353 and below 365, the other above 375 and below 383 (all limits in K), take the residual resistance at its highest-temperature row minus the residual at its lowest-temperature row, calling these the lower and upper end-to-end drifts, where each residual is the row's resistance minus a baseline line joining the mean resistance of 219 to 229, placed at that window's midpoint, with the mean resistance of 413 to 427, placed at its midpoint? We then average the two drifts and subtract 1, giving -1.1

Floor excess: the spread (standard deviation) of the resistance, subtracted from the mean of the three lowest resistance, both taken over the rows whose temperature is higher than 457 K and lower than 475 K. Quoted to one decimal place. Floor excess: 11.4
